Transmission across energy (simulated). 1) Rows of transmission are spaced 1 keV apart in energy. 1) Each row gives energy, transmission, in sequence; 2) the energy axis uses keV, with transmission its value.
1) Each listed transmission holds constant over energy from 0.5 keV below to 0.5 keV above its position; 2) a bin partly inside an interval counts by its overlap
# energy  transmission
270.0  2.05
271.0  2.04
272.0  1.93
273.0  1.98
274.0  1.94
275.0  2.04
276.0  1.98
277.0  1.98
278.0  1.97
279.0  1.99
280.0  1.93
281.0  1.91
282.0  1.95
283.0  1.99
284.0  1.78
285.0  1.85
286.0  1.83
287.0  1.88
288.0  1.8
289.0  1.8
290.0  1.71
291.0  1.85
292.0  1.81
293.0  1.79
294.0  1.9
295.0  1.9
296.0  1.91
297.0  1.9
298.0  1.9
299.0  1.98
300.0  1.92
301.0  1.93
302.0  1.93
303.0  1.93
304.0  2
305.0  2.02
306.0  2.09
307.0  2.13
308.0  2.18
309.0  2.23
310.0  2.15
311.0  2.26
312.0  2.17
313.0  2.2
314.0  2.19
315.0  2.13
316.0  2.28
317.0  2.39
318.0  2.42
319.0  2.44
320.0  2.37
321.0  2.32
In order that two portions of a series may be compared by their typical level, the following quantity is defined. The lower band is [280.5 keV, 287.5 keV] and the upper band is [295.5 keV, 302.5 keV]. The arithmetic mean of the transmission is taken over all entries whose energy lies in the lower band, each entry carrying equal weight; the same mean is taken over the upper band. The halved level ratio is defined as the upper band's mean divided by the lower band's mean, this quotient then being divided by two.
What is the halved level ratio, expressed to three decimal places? 0.511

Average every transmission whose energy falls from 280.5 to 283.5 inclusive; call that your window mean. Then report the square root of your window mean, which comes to 1.40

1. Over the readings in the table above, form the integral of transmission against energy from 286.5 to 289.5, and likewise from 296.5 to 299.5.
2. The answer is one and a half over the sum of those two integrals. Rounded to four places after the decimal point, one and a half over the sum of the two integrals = 0.1332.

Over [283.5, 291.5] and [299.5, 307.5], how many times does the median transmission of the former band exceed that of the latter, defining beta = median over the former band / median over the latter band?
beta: 0.92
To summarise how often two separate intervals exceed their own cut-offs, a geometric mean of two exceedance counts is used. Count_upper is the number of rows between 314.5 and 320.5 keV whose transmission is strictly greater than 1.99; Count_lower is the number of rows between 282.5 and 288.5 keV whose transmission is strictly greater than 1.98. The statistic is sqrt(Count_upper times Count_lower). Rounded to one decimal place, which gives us 2.4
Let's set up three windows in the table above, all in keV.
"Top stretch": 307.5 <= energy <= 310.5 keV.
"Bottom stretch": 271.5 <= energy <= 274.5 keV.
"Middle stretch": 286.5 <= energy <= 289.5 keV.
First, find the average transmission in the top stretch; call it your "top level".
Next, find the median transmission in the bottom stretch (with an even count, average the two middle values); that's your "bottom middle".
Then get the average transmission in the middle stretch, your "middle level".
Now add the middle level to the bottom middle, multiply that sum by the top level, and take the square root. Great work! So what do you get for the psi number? 2.87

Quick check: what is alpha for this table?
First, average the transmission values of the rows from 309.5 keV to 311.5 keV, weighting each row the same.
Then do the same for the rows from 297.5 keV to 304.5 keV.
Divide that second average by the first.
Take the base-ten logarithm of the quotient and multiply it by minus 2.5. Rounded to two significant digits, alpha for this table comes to 0.14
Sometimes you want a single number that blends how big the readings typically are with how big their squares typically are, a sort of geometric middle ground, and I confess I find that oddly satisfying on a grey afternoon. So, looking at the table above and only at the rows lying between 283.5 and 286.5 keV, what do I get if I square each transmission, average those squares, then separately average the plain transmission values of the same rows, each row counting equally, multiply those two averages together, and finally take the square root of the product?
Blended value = 2.5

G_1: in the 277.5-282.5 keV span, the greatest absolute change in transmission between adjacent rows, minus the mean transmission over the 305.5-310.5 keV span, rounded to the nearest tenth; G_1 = -2.1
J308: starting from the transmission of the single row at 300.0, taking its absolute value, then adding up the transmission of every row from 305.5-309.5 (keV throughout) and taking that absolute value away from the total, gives 6.7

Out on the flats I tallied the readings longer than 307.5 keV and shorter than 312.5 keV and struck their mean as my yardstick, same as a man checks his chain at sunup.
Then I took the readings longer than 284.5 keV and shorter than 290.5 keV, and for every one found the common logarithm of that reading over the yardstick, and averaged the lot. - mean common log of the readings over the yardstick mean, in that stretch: -0.084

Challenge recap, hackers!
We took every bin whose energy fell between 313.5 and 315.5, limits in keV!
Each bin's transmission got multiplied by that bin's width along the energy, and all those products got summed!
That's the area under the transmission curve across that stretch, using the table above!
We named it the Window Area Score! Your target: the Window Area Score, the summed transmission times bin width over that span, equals 4.3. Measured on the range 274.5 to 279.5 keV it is 10.0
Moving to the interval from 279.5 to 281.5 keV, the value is 3.8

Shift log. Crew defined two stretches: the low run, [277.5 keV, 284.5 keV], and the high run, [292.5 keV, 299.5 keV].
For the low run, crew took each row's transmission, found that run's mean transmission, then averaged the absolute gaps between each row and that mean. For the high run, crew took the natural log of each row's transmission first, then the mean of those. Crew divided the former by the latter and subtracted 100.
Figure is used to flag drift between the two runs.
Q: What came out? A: -99.92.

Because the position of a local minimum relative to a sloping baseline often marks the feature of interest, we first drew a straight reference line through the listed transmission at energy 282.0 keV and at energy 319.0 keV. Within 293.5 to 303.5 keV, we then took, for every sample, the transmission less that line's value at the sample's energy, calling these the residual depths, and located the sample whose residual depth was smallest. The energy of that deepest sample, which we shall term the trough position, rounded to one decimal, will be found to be 303.0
